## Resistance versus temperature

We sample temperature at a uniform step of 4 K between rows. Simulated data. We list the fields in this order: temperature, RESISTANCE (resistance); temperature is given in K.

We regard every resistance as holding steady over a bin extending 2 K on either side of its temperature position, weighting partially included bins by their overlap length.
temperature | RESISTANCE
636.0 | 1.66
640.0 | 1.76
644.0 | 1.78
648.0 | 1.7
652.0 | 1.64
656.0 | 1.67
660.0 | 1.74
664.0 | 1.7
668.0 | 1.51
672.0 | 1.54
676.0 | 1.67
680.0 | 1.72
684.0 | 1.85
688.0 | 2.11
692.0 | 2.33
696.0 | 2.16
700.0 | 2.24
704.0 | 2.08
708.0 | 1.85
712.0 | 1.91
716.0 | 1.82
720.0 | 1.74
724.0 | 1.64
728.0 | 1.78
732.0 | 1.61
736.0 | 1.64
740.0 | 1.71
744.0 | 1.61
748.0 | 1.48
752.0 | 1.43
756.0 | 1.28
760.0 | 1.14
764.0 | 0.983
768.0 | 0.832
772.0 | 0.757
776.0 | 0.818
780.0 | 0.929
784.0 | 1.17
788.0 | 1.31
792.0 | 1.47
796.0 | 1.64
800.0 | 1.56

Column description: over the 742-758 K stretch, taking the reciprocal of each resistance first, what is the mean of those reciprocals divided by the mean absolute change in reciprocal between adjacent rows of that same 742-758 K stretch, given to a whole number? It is 13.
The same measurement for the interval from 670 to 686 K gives 16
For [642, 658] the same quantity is 30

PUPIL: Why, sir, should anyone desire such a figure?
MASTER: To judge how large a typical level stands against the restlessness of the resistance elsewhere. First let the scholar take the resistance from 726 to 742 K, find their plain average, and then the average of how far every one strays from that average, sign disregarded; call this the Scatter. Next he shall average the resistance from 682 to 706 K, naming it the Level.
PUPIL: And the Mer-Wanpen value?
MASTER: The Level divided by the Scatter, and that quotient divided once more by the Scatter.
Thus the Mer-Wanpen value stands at 591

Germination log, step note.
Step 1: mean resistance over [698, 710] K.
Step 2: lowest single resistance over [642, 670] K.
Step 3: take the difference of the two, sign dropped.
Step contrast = 0.5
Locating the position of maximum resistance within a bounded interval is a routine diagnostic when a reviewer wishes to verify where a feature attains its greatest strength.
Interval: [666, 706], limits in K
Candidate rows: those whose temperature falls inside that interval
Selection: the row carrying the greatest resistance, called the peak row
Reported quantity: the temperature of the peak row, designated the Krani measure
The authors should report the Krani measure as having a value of 692.0 K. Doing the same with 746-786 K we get 748.0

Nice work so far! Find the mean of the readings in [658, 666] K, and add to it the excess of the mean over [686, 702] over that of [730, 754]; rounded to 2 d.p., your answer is 2.35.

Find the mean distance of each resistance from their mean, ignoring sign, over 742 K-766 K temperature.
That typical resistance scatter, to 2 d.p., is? 0.19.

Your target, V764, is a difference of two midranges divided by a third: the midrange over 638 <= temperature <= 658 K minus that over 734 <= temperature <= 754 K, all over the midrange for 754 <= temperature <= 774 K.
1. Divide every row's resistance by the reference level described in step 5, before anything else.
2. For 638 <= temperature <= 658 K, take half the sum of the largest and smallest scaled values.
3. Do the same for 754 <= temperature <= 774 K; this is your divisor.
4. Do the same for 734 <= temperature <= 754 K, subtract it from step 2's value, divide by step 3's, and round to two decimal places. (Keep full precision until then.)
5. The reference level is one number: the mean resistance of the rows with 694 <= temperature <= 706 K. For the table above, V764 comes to 0.14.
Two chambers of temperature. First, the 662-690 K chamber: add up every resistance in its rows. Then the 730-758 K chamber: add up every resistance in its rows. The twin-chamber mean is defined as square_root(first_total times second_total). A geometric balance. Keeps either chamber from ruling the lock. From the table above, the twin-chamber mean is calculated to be 11.4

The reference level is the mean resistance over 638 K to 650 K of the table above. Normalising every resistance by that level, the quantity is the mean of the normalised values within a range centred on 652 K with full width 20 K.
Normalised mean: 0.98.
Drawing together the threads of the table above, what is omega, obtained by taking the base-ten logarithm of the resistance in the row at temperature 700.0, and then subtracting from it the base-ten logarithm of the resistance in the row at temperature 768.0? 0.43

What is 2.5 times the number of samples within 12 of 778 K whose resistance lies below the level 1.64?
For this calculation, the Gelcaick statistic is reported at 15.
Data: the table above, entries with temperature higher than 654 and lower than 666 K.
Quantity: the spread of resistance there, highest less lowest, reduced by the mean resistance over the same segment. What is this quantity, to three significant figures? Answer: -1.63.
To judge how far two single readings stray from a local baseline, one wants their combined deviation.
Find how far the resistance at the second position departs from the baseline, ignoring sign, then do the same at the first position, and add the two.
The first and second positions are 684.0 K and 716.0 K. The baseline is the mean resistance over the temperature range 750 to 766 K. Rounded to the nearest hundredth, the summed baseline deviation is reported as 1.25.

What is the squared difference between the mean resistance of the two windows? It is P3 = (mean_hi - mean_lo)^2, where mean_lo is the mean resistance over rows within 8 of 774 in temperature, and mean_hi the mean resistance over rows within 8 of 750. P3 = 0.38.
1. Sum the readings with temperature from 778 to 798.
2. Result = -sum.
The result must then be -6.5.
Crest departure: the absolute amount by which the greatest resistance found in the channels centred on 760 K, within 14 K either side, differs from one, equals 0.5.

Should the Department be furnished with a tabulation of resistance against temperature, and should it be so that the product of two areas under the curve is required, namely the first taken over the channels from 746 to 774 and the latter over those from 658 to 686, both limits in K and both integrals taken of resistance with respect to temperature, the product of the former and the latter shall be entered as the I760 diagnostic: 1483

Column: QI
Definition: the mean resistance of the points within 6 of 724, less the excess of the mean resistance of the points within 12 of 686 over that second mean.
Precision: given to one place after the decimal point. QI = 1.5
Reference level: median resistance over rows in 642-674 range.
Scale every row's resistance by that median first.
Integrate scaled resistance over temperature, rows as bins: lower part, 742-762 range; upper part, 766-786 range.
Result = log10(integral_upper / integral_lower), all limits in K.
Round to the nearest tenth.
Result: -0.2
